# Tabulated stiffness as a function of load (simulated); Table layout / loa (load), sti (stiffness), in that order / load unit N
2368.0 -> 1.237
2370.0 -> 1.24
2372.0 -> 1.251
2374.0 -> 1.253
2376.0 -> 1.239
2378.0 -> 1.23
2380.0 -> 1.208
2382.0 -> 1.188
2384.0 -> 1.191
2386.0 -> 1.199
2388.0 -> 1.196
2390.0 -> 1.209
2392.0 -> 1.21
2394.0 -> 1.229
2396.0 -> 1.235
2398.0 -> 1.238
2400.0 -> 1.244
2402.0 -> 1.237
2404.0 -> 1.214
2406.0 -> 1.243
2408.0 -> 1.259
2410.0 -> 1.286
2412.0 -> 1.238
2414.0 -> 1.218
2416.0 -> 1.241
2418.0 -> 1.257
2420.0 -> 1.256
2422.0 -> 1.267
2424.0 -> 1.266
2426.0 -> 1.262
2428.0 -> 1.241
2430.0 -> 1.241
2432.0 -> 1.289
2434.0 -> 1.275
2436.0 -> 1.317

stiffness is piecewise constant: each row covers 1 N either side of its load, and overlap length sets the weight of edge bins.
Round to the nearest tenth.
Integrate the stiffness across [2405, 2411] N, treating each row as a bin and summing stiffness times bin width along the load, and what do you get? 7.6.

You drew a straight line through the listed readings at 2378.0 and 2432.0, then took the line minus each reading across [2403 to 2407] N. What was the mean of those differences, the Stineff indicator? 0.031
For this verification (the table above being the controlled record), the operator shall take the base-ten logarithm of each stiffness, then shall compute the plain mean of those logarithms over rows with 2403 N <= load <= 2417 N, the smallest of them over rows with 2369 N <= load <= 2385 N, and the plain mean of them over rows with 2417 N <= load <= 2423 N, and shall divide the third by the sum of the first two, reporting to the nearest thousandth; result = 0.593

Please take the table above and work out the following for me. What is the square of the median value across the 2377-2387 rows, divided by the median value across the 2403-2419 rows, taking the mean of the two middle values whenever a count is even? 1.16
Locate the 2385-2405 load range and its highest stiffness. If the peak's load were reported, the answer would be 2400.0 N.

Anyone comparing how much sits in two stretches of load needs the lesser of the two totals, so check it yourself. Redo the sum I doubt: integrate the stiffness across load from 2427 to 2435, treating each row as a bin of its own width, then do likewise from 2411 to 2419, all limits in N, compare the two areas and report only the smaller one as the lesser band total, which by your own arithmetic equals 9.91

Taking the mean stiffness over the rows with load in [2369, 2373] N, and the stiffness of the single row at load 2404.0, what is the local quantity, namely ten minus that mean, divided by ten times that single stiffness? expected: 0.72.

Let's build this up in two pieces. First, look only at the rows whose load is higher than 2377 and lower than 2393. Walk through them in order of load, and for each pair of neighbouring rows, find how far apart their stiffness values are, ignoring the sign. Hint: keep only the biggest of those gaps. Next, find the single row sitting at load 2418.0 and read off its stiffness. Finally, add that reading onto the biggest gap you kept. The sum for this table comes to 1.28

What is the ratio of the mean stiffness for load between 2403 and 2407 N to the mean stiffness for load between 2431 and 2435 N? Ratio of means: 0.96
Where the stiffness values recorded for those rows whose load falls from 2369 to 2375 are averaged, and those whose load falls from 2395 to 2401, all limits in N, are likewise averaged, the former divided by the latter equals 1.01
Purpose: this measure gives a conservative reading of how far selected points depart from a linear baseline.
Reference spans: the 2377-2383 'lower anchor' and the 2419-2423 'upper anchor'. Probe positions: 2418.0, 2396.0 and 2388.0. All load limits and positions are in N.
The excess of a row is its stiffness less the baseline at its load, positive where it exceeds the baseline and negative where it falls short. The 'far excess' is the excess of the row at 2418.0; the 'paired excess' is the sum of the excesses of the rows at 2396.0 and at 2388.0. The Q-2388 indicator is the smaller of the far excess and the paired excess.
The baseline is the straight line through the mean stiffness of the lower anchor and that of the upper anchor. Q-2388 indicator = -0.017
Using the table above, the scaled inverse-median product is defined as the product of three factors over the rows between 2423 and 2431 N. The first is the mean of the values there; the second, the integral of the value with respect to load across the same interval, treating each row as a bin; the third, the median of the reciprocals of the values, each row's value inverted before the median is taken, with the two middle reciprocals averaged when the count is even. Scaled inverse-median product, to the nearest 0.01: 10.03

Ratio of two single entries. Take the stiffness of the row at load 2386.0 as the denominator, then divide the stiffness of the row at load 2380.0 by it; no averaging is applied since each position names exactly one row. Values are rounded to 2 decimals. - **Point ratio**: 1.01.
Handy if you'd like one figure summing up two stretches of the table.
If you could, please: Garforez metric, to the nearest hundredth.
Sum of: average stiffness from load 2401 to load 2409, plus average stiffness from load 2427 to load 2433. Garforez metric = 2.50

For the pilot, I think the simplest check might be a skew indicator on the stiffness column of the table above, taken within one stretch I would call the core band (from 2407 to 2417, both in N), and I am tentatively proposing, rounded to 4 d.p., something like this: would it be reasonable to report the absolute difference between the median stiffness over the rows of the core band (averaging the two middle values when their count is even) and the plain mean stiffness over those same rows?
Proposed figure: 0.0074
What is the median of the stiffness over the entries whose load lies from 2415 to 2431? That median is 1.26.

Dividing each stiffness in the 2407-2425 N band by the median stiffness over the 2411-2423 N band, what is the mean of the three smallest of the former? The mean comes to 0.987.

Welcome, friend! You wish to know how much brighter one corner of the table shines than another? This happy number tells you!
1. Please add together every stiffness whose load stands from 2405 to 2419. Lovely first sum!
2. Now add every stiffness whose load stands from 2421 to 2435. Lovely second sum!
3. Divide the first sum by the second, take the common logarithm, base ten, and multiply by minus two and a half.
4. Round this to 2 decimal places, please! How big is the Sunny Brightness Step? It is 0.01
